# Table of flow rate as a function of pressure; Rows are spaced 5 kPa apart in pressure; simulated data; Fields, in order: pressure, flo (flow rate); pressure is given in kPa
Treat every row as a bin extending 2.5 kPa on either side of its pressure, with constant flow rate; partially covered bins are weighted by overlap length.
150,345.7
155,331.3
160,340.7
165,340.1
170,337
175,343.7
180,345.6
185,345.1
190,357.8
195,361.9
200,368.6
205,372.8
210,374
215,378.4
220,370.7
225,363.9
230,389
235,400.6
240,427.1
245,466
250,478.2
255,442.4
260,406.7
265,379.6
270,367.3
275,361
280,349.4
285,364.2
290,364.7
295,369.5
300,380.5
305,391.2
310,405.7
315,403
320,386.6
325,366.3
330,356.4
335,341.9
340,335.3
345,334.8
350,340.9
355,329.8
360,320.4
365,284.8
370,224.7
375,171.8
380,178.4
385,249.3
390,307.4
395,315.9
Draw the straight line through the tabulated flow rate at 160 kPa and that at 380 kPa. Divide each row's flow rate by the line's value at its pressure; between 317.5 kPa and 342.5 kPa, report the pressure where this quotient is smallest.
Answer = 340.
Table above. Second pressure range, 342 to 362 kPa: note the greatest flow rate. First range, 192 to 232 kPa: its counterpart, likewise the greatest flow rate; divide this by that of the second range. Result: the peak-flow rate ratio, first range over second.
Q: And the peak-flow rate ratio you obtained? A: 1.14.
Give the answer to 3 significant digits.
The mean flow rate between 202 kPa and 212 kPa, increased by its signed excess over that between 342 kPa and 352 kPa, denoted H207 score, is 409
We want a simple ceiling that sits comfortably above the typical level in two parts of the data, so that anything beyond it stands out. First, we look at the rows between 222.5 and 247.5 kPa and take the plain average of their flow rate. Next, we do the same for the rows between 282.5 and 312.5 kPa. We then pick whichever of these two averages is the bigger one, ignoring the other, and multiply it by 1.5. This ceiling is 614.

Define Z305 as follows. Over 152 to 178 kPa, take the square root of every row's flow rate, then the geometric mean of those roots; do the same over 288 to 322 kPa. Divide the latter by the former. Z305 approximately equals 1.07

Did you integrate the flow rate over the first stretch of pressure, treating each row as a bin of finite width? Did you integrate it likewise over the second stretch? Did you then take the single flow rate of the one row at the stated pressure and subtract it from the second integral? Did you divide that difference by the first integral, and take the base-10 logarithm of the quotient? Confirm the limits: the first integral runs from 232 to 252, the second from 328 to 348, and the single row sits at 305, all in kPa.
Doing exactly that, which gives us -0.14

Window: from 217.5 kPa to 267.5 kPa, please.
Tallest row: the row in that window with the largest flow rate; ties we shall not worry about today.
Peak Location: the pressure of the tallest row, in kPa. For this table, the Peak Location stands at 250 kPa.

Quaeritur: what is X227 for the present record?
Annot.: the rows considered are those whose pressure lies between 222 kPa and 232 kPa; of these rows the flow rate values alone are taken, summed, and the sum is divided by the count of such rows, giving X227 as 376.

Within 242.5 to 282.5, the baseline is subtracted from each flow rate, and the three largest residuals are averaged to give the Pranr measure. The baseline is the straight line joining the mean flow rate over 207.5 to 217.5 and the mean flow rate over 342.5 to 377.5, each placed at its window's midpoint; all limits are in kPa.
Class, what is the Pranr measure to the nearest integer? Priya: 109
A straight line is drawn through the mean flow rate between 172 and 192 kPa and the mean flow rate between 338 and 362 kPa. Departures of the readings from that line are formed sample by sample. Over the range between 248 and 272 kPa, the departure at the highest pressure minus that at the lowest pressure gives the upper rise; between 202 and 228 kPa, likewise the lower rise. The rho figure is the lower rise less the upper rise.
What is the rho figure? 102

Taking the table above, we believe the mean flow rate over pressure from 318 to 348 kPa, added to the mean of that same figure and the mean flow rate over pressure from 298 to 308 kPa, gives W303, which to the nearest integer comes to 723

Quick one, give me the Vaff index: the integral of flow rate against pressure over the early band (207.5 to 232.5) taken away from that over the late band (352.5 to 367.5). -4705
